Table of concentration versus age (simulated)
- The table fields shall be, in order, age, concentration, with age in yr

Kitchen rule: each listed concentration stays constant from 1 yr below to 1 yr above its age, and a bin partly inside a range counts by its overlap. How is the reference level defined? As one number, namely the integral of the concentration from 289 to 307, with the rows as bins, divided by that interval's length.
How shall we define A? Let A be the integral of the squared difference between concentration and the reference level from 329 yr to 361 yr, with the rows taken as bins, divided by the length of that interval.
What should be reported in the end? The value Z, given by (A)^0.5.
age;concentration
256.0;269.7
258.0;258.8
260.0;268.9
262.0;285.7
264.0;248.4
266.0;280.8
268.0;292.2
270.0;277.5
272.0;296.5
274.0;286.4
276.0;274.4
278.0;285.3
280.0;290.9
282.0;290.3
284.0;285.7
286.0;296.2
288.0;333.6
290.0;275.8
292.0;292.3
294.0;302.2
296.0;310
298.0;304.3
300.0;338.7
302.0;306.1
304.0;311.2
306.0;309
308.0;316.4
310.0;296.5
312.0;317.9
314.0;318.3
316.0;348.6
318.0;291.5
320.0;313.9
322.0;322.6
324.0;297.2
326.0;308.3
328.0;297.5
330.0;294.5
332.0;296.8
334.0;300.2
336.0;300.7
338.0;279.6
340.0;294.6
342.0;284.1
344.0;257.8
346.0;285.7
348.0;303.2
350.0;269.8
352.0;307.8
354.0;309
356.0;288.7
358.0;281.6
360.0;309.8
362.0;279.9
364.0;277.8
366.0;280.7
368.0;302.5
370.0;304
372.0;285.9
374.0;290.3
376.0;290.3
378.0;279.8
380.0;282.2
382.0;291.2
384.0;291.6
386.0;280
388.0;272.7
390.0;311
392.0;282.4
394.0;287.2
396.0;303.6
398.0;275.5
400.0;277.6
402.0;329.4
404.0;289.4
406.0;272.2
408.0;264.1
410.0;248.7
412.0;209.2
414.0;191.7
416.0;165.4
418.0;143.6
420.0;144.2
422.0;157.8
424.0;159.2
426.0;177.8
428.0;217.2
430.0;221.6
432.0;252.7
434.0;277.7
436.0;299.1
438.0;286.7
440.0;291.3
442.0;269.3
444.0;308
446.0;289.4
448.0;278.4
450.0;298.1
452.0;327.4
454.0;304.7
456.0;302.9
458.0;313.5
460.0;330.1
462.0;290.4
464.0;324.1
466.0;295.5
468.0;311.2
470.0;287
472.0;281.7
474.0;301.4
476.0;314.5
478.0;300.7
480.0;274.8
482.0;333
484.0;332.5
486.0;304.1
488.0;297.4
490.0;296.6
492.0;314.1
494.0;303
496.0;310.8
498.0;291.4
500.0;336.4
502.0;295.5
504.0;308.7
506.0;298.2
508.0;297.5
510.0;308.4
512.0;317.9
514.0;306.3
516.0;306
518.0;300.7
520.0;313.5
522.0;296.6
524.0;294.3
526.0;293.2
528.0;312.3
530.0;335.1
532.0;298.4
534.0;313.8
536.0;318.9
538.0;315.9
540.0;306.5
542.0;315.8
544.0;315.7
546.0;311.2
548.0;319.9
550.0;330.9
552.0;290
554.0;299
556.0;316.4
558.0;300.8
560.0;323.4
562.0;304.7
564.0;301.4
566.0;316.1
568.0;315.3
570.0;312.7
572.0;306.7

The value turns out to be 19.9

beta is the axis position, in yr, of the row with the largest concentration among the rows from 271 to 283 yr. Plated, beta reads 272.0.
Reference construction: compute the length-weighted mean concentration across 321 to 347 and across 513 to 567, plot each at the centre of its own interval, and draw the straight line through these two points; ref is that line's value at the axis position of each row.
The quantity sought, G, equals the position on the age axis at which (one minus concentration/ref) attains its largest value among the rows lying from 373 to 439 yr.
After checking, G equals 418.0 yr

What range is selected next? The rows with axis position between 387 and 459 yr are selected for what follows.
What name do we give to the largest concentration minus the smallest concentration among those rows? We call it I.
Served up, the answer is 186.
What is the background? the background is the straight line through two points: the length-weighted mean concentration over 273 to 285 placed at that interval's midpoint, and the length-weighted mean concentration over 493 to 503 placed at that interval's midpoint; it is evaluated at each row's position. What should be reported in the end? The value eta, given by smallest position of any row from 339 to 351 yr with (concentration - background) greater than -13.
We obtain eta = 340.0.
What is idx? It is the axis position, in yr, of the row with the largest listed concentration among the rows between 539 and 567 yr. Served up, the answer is 550.0 yr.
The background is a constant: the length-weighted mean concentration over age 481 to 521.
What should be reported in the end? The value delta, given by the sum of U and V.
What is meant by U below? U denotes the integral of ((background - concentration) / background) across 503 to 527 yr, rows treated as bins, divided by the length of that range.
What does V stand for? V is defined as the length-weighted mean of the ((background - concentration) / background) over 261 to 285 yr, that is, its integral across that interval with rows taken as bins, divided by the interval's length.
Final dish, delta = 0.10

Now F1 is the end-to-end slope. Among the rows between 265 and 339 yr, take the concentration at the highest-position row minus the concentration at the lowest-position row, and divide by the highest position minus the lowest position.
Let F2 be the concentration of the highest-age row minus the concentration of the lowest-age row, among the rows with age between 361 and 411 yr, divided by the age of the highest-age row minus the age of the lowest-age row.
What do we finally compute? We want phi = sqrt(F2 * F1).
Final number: 0.10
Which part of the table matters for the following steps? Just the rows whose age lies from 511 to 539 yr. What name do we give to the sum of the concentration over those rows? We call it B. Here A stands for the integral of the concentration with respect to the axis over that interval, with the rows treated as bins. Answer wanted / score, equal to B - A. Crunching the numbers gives -4323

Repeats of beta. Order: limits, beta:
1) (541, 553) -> 550.0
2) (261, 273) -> 272.0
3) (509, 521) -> 512.0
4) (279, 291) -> 288.0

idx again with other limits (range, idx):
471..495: 482.0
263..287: 272.0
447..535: 500.0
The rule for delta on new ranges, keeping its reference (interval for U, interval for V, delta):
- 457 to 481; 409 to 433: 0.40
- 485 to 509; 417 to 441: 0.30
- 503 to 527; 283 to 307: 0.03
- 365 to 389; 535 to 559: 0.06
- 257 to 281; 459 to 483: 0.11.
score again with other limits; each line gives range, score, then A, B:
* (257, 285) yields -3922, 7844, 3922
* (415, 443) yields -3064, 6127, 3064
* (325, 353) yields -4081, 8161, 4081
